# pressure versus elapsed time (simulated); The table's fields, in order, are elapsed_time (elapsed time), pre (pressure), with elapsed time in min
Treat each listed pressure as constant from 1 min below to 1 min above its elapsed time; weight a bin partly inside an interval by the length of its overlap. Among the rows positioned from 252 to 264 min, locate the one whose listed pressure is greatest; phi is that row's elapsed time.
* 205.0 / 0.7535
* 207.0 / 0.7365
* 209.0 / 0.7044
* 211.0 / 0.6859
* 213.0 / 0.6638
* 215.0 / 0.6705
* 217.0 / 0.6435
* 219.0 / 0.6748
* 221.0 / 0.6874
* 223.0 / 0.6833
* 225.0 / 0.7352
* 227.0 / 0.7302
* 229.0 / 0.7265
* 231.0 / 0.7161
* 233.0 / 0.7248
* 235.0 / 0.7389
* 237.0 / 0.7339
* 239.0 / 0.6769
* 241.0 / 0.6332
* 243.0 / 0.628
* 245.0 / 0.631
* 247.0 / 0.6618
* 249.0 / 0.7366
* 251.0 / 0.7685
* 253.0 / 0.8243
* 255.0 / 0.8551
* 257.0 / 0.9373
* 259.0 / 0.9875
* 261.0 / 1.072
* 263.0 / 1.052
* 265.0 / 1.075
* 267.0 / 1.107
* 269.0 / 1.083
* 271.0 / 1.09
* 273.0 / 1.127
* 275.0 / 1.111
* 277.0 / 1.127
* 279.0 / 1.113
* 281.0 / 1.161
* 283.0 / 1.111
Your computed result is 261.0 min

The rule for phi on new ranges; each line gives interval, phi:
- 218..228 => 225.0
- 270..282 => 281.0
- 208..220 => 209.0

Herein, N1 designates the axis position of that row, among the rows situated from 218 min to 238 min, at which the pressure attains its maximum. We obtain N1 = 235.0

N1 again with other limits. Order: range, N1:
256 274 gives 273.0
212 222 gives 221.0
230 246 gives 235.0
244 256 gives 255.0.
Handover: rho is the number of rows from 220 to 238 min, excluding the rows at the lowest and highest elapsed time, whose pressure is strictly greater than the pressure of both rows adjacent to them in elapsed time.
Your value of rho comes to 2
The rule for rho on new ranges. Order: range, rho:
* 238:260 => 0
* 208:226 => 2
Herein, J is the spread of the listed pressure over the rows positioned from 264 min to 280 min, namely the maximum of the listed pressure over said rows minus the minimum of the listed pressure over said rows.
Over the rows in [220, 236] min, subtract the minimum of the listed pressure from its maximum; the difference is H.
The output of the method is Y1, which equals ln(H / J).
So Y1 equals 0.1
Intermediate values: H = 0.056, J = 0.05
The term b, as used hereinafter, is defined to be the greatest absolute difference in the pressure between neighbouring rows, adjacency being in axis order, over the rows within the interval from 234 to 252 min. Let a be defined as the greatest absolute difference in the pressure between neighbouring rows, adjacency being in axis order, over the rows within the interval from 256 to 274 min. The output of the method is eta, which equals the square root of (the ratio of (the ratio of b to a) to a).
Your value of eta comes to 3.2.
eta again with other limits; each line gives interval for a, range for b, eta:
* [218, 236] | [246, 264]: 5.6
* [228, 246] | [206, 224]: 3.1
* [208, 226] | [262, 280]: 3.7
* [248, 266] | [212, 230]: 2.7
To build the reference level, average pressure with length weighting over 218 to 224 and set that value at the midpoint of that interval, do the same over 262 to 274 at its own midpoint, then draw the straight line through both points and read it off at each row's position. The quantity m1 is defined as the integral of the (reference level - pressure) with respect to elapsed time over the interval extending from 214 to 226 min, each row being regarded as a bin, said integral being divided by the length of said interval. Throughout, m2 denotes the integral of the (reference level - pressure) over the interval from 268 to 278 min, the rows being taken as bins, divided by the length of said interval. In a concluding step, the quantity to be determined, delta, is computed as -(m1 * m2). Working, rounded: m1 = -0.009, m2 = 0.025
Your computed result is 0.0002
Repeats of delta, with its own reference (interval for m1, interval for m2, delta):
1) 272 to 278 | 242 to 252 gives -0.0062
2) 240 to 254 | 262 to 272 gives 0.0002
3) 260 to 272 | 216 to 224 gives 0.0000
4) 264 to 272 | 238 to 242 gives 0.0000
